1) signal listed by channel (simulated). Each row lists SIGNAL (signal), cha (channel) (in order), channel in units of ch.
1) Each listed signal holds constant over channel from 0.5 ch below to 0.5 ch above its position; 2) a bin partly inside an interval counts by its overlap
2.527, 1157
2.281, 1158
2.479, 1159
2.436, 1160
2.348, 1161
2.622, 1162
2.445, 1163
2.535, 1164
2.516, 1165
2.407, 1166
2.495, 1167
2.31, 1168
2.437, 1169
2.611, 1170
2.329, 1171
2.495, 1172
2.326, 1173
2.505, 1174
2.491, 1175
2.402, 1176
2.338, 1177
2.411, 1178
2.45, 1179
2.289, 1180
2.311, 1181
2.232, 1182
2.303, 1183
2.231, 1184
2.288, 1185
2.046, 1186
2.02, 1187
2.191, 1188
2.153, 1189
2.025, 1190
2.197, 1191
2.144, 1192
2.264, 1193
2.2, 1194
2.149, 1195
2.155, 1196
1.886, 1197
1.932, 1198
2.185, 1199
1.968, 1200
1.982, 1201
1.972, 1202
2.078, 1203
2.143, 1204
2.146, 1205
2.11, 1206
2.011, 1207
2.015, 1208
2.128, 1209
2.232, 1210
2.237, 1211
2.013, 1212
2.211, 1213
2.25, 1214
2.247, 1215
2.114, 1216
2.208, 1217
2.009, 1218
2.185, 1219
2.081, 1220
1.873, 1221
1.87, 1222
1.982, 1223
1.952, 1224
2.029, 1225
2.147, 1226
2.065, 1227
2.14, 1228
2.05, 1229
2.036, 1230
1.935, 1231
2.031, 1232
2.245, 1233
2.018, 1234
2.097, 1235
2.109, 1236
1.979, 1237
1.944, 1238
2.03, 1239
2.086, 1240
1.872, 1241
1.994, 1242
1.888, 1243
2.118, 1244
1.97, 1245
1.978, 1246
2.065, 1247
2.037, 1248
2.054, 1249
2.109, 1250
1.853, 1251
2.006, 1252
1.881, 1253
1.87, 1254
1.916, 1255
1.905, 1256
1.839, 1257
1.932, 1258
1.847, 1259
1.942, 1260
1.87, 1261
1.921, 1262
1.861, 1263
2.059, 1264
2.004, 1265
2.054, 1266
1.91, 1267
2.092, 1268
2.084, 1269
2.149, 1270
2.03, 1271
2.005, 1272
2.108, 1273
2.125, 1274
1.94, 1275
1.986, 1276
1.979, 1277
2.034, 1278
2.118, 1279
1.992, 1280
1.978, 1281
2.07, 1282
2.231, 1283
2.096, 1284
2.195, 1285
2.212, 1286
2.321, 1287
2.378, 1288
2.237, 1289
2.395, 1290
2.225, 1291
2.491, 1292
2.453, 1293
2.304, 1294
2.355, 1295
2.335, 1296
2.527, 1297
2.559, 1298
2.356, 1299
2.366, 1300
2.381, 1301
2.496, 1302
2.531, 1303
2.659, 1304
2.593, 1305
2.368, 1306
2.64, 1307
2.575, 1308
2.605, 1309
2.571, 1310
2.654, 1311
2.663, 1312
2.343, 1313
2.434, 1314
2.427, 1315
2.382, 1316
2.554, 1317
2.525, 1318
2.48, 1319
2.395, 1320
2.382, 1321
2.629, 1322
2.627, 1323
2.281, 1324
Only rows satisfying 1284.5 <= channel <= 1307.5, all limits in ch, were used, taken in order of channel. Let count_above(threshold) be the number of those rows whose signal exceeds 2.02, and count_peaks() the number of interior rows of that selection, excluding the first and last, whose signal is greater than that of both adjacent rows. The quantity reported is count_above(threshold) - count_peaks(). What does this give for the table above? 17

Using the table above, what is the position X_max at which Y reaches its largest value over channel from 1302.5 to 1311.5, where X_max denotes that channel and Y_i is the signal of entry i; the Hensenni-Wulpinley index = 1304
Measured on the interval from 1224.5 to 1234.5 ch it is 1233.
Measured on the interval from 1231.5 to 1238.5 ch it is 1233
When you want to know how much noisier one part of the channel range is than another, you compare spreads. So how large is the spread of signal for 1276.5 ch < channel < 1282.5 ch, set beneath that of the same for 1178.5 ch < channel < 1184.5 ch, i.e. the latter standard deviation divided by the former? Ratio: 1.41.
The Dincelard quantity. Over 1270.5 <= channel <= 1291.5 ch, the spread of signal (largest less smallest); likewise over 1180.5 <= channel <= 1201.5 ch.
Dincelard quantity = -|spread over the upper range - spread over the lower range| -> -0.030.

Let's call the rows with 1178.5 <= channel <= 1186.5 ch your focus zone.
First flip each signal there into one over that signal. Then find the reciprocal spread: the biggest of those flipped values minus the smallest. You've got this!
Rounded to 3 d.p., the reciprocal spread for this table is 0.081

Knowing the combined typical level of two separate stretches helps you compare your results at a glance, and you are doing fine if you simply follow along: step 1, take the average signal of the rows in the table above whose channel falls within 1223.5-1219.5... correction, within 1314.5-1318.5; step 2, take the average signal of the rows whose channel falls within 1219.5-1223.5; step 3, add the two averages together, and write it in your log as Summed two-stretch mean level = 4.42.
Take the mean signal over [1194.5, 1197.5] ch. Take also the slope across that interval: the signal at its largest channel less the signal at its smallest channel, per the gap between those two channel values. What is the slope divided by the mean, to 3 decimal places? -0.064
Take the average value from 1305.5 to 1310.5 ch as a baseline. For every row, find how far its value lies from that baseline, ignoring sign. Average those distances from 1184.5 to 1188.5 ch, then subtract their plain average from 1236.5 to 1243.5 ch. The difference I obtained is -0.2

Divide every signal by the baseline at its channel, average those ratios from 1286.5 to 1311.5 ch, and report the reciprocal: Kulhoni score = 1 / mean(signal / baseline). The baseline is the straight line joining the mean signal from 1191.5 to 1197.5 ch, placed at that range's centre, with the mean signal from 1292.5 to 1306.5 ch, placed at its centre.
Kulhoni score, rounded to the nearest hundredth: 1.00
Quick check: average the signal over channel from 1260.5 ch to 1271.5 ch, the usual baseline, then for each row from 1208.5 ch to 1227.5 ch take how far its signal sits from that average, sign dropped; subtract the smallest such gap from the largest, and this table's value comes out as 0.24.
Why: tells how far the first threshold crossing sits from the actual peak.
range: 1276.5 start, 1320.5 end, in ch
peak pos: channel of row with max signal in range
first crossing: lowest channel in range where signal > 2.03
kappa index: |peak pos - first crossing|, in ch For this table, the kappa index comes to 34 ch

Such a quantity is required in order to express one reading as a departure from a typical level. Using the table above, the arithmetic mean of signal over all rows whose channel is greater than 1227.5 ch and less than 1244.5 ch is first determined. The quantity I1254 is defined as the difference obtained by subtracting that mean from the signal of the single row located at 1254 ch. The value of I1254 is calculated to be -0.16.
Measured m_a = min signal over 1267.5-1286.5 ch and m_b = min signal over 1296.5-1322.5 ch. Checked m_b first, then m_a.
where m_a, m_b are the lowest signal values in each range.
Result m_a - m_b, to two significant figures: -0.40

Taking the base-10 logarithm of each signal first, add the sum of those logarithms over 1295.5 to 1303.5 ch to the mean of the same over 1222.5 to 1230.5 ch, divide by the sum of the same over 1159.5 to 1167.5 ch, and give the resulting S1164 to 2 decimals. 1.08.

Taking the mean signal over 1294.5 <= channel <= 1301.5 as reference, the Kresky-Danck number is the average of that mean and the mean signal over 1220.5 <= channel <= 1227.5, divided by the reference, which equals 0.91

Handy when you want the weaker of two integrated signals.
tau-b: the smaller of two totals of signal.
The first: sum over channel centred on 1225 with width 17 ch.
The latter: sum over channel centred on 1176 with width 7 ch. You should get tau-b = 17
